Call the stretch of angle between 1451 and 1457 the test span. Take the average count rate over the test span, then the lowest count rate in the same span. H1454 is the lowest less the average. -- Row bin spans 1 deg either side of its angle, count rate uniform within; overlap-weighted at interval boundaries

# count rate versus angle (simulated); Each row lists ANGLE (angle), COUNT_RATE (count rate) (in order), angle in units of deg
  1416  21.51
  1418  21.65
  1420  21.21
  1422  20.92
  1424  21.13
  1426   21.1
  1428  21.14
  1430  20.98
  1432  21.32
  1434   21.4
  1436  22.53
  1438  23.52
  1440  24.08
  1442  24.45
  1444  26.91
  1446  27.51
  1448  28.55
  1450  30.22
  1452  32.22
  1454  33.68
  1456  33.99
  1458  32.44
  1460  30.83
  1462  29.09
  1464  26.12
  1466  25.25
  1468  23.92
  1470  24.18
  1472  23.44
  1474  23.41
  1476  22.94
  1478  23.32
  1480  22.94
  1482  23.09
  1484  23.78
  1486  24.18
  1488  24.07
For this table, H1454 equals -1.1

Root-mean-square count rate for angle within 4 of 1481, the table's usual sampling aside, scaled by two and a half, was 58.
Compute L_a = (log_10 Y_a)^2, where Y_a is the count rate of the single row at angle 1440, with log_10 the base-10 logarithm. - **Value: 1.91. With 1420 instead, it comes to 1.76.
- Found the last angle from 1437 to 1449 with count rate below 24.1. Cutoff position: 1440 deg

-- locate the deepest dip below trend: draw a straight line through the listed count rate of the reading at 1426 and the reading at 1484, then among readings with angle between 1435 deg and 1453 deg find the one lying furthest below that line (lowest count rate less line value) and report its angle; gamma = 1436 deg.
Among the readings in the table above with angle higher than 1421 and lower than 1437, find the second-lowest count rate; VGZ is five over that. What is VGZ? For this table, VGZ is 0.24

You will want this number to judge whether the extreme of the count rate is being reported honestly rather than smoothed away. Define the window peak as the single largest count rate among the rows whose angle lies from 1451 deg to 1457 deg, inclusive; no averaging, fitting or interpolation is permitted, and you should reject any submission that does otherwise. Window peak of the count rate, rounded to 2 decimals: 33.99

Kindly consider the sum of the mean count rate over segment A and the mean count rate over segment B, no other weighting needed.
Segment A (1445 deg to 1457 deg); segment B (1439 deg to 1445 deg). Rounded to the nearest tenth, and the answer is 56.2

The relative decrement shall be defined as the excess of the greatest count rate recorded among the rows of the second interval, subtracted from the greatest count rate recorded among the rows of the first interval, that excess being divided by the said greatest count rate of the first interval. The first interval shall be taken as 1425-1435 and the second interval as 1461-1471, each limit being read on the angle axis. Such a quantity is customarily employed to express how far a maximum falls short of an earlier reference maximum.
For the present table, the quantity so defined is -0.4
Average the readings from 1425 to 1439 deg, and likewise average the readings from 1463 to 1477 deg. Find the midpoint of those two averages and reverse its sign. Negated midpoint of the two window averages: -23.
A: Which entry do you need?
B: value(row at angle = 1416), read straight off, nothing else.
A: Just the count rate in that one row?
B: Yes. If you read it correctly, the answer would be 21.51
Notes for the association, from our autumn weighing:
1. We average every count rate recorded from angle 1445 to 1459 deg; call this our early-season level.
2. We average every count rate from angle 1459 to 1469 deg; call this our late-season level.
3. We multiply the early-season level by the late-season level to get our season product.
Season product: 845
